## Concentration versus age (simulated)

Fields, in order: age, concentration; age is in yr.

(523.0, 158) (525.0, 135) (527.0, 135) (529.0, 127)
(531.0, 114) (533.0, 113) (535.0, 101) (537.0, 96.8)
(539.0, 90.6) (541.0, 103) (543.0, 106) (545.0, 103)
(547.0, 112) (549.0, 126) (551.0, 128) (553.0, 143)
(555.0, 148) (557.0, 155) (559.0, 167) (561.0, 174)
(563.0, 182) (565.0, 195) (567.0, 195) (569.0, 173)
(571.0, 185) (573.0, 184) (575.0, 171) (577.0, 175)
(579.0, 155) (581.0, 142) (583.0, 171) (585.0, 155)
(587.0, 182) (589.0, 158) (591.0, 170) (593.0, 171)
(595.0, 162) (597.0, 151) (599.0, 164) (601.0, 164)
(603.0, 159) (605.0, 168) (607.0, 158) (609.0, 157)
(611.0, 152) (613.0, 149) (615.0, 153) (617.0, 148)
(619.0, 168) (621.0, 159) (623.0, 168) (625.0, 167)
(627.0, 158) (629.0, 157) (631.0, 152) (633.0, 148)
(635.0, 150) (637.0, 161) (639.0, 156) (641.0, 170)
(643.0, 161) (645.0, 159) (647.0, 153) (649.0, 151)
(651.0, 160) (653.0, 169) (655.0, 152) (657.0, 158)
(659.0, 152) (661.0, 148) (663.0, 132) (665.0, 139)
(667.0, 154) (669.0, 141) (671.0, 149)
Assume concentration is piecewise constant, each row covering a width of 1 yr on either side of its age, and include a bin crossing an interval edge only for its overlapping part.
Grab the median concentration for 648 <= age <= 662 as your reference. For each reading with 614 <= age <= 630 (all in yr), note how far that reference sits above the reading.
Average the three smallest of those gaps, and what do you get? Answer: -16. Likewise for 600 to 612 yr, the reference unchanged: -12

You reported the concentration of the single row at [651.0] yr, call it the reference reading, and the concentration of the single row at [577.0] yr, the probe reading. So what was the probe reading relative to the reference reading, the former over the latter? 1.09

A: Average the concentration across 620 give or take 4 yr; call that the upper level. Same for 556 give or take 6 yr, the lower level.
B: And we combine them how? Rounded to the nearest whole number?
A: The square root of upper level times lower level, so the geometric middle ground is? 157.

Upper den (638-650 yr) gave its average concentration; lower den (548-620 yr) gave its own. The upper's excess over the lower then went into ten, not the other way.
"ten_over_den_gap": -2.3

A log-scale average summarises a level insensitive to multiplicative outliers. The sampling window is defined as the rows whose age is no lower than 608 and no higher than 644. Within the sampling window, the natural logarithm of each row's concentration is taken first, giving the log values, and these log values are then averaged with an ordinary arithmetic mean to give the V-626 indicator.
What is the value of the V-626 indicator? 5.06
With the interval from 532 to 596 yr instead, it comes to 4.98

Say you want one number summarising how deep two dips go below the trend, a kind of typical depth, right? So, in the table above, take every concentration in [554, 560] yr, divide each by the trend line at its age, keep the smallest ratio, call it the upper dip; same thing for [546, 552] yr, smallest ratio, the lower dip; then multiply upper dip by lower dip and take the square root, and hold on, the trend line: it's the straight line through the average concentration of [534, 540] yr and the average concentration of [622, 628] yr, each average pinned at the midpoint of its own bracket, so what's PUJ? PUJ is 1.20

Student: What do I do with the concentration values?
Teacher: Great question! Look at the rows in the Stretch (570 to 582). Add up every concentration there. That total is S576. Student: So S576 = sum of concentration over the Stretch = 1012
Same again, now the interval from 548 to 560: 867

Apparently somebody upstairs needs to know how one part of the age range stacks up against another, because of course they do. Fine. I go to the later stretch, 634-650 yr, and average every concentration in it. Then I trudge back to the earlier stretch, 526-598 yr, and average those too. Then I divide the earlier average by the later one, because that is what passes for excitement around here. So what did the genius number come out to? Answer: 0.94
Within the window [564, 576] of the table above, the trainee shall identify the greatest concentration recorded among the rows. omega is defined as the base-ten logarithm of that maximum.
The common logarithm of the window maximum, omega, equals 2.29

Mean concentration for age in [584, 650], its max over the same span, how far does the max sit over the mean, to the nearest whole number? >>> 23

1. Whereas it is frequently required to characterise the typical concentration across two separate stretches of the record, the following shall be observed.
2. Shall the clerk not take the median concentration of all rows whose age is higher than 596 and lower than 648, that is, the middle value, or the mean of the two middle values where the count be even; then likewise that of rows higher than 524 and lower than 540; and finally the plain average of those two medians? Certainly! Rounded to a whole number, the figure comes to 136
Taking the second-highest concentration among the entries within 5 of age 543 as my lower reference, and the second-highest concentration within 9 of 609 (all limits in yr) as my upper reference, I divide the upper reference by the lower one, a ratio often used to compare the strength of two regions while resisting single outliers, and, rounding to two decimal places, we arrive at 1.55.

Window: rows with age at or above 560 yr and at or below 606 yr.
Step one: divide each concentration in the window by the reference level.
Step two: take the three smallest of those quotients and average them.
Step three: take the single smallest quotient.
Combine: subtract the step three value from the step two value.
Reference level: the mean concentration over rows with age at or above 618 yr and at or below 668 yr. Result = 0.047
